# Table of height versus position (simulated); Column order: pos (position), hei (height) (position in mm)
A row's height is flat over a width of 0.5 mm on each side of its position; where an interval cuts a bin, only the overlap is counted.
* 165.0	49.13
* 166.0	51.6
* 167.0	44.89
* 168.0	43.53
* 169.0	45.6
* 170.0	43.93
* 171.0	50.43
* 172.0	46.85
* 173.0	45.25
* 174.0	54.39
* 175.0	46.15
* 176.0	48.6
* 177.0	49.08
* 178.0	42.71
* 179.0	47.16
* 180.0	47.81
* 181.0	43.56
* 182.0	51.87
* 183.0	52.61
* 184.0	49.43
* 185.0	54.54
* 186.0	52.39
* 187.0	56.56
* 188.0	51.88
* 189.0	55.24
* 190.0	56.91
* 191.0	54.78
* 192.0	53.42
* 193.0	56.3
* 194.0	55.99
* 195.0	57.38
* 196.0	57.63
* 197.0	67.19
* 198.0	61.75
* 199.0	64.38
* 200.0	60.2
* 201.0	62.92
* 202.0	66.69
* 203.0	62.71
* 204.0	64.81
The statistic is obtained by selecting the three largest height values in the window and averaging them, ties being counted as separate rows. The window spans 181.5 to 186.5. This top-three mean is 53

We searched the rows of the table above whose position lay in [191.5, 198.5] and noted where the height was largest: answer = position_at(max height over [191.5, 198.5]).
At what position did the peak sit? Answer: 197.0 mm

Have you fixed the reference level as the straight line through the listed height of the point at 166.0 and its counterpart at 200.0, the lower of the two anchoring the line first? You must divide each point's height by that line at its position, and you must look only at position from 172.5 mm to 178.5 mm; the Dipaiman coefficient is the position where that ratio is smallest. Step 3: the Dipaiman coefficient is 178.0 mm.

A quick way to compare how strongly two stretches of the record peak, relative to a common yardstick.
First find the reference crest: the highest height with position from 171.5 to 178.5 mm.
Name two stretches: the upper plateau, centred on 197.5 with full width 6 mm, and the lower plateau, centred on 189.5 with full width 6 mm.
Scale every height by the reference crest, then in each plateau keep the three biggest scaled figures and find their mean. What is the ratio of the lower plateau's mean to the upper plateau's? 0.873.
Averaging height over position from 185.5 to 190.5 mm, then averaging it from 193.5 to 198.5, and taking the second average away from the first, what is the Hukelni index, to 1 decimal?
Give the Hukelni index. -5.4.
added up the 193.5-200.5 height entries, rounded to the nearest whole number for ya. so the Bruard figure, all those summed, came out 425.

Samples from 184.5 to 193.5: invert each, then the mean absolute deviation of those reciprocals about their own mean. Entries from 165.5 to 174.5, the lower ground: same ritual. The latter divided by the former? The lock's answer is 2.8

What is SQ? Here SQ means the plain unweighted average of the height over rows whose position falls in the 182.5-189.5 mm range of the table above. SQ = 53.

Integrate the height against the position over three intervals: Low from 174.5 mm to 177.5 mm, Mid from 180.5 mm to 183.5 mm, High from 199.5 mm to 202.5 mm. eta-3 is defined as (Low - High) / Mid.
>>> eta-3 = -0.31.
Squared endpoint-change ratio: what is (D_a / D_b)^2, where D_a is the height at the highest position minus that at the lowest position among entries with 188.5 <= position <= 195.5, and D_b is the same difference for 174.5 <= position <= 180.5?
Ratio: 1.7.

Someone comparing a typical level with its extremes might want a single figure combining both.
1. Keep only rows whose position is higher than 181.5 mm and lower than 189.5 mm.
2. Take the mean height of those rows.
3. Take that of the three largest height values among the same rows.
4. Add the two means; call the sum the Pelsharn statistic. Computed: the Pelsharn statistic 109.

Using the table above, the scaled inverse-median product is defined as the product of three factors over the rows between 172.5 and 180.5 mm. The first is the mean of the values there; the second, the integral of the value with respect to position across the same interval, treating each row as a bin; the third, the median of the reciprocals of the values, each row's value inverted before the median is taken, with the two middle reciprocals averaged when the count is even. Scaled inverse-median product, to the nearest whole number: 382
